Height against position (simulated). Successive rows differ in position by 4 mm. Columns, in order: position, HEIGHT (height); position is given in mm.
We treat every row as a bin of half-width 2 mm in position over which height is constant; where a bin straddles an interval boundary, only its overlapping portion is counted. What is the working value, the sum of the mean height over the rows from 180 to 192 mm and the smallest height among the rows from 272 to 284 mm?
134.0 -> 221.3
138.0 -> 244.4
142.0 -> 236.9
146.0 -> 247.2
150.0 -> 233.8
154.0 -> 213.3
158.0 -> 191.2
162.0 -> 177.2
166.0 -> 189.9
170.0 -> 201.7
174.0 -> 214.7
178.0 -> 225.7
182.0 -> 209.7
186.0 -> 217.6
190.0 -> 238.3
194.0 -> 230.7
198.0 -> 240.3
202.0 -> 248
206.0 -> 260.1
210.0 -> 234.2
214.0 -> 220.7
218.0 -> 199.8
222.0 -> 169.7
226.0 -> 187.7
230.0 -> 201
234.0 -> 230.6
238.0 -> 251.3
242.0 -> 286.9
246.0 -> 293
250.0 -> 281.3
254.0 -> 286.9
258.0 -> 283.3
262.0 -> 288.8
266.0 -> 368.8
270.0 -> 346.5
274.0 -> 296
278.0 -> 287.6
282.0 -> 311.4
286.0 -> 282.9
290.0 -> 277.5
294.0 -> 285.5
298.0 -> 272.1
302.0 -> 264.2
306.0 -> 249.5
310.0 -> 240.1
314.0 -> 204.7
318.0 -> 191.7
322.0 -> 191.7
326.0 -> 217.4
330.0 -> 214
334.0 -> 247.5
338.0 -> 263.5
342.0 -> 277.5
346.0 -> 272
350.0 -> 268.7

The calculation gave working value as 509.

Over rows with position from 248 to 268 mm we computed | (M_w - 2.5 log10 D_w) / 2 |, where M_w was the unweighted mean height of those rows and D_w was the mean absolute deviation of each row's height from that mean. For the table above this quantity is 149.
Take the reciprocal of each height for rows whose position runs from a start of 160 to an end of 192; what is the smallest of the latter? 0.0042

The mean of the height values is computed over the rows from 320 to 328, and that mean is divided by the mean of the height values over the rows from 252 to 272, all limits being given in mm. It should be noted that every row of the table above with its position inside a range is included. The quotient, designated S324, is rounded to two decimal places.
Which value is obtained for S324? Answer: 0.65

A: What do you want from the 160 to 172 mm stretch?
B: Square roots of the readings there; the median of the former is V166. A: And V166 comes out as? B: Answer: 13.8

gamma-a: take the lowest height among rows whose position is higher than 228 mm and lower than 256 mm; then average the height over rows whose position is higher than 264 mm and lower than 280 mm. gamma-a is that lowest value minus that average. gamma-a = -124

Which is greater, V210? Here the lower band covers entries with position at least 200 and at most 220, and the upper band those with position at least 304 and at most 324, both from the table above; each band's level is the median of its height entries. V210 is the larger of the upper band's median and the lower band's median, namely 234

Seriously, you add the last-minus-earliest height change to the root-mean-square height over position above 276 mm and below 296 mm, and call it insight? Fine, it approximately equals 287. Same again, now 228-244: 330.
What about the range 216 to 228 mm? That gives 174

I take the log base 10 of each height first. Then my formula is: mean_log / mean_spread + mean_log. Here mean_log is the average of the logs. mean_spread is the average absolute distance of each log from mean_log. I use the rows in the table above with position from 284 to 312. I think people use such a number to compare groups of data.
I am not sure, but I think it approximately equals 109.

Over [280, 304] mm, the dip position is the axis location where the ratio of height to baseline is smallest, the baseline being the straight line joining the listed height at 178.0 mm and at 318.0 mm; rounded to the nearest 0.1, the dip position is 302.0 mm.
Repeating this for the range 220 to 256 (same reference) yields 222.0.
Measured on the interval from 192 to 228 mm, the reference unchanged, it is 222.0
